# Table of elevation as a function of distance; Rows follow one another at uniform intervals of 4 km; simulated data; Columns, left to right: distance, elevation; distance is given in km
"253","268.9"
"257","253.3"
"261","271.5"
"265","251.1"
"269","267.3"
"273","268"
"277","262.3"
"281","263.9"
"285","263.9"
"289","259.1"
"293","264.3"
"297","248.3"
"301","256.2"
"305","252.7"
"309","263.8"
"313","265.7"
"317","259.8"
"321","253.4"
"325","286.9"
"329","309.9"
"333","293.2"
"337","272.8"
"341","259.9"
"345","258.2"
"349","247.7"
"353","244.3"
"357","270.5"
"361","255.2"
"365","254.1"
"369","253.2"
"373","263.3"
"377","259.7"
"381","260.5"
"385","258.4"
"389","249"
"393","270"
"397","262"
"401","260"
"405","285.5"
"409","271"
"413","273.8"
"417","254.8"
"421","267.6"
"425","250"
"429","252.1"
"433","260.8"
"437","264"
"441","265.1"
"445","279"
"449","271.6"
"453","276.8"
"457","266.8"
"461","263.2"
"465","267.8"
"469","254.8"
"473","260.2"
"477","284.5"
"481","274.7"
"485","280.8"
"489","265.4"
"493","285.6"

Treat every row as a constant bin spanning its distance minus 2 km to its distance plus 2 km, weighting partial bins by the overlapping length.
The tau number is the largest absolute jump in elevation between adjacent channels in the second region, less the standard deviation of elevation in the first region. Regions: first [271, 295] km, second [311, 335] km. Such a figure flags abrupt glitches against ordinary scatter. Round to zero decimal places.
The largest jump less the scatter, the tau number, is 31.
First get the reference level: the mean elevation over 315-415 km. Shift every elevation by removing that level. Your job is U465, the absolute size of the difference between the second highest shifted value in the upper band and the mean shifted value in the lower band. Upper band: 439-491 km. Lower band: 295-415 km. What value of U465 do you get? 17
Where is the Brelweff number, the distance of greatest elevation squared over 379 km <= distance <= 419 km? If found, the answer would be 405 km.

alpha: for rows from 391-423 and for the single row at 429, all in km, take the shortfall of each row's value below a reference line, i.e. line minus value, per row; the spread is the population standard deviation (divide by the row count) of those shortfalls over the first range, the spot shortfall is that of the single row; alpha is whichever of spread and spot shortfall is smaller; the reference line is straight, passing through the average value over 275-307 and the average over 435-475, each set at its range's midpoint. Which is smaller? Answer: 9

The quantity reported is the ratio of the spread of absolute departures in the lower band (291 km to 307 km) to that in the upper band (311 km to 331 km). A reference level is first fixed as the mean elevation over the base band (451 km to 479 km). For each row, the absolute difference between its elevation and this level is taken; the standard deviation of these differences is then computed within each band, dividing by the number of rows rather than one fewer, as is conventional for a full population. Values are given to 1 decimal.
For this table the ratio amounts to 0.4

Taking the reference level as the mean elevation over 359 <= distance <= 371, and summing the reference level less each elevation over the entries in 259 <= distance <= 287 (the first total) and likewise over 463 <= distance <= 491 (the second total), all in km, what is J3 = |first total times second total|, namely 7505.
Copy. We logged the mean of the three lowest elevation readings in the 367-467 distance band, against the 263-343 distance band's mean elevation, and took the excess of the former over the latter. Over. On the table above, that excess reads -16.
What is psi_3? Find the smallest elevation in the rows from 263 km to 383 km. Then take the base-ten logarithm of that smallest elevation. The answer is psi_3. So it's 2.39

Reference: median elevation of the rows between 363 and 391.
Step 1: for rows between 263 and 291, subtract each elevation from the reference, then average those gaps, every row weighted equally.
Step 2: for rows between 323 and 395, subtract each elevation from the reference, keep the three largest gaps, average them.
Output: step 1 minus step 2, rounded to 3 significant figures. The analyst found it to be -15.2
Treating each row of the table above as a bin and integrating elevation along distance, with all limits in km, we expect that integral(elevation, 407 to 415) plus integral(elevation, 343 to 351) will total 4203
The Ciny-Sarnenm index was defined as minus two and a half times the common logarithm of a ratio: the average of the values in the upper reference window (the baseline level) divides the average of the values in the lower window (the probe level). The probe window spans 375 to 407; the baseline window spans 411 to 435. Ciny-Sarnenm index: -0.01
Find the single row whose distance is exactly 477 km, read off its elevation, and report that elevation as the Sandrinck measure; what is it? 284.5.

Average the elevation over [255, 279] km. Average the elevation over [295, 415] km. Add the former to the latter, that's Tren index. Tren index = 526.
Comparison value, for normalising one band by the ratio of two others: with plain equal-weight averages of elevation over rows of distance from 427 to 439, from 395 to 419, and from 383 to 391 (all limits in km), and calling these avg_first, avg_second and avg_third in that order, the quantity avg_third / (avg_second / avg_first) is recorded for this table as 245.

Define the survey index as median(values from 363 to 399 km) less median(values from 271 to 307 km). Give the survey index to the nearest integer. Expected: -3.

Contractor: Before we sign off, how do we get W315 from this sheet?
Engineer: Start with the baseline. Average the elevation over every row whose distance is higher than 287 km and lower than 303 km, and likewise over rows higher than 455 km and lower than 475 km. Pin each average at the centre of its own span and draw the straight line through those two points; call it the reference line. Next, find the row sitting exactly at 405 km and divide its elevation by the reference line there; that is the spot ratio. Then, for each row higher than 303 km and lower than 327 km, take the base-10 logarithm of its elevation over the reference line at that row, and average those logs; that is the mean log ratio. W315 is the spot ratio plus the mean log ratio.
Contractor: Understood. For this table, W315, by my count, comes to 1.11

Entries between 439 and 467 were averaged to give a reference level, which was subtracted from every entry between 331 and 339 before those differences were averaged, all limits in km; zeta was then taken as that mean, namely 13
